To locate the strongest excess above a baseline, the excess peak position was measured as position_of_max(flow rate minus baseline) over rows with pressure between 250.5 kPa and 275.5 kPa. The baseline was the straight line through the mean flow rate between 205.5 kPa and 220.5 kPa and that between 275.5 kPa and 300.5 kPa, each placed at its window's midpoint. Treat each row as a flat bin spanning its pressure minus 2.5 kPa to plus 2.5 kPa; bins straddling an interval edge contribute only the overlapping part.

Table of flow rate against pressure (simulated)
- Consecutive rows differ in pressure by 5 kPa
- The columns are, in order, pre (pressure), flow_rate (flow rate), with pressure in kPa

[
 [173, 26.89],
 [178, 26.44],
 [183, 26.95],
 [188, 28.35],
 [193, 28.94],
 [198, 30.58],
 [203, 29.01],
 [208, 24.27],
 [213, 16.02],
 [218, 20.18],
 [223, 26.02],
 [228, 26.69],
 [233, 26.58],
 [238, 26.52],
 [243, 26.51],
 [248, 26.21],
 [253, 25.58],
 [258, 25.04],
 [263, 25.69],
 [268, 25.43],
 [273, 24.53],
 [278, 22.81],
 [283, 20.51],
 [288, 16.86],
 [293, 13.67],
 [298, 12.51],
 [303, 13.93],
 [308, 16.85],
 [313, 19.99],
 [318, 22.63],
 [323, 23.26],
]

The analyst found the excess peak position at 263 kPa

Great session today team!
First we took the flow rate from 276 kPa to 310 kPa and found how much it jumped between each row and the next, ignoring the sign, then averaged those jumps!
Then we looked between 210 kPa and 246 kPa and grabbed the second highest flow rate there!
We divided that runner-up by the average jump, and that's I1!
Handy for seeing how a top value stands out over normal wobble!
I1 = 10.9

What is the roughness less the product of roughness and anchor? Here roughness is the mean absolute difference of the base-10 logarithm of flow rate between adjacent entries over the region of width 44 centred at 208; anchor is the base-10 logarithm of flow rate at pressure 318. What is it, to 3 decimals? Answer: -0.024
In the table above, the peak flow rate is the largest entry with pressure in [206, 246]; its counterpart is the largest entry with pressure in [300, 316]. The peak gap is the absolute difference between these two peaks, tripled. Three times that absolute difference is 20.1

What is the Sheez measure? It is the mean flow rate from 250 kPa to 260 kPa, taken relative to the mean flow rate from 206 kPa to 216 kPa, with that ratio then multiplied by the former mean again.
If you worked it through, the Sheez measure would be 32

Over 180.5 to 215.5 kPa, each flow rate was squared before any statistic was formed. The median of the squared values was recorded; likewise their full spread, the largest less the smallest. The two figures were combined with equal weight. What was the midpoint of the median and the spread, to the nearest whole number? 741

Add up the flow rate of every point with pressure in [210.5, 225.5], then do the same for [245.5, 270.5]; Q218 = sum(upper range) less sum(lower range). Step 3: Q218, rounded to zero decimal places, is 66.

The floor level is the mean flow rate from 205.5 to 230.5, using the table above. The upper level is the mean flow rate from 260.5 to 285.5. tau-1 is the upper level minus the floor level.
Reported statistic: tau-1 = 1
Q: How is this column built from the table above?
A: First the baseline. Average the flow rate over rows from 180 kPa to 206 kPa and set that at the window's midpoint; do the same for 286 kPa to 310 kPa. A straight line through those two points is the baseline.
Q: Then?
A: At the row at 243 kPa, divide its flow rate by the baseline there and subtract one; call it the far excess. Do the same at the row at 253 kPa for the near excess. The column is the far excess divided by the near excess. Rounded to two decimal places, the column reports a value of 0.86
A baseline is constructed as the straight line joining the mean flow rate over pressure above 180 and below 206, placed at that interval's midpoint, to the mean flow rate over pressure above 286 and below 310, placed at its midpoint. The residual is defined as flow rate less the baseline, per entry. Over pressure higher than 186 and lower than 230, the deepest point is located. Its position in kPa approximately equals 213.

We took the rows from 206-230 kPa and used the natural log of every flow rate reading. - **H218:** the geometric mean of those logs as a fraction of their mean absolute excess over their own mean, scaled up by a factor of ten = 182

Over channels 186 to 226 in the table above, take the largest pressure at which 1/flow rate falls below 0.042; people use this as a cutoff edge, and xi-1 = 223 kPa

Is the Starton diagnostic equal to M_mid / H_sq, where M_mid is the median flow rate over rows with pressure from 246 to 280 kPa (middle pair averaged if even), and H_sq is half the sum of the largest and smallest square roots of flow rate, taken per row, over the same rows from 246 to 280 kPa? 5.1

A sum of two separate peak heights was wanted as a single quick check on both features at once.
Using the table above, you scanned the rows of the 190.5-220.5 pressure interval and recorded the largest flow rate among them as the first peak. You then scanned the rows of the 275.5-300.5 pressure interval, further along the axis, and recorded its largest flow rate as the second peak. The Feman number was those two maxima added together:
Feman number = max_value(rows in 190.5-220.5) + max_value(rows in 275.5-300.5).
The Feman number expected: 53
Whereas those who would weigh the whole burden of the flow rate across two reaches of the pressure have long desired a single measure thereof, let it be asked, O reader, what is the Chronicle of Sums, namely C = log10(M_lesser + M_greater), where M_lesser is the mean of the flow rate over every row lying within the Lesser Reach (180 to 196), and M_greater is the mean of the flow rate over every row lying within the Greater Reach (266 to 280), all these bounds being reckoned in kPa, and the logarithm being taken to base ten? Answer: 1.72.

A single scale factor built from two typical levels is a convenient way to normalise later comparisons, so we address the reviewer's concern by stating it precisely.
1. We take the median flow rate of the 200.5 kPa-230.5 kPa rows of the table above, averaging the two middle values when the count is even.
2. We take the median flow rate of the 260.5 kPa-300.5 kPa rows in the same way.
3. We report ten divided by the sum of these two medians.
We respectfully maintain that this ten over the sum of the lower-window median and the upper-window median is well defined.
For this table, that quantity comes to 0.21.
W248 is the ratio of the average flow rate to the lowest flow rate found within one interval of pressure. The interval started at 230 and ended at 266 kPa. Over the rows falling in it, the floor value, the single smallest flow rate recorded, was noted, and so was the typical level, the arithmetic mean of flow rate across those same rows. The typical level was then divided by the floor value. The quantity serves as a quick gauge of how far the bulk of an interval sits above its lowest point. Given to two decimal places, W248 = 1.04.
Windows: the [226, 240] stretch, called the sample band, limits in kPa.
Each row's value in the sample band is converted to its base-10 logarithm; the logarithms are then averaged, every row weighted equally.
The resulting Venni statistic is 1.42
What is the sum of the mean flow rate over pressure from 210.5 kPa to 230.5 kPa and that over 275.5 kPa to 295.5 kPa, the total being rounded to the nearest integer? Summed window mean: 41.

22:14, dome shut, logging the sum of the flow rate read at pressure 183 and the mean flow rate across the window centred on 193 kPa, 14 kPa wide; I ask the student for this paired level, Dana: 56.2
